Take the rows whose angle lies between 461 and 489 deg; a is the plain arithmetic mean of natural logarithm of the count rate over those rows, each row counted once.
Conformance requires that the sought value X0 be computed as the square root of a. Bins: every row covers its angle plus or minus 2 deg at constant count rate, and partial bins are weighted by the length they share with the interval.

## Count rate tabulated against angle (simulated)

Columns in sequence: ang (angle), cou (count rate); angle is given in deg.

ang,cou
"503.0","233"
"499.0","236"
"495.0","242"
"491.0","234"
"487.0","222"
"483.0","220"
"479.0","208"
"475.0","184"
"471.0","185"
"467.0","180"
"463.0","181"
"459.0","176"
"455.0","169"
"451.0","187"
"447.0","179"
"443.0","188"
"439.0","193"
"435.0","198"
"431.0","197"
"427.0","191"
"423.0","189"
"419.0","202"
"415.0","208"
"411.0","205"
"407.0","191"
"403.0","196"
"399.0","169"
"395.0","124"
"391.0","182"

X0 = 2.30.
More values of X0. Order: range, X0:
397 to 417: 2.29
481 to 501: 2.33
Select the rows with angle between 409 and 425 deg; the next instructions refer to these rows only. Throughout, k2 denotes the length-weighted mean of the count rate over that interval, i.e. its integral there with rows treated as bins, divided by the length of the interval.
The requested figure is 201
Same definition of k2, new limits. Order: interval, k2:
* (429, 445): 194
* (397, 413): 190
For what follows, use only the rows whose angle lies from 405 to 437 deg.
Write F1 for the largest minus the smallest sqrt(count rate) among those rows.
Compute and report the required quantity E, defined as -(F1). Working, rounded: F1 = 0.7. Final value -0.7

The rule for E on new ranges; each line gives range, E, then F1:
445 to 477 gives -0.7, 0.7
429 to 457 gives -1.1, 1.1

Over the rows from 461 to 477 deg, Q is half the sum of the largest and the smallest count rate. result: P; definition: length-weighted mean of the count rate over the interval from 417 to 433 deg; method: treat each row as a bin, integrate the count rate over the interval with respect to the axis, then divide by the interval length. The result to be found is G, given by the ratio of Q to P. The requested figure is 0.94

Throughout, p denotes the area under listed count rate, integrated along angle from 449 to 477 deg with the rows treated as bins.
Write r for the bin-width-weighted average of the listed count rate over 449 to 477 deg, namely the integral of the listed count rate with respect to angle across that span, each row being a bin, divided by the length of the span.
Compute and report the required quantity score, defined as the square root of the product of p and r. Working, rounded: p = 5048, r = 180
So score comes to 954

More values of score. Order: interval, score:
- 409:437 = 1051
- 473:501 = 1169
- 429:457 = 991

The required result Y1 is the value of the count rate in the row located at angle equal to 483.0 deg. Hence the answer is 220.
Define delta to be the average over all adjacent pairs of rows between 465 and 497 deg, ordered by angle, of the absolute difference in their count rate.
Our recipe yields 9.1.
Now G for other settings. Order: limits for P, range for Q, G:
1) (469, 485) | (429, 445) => 0.97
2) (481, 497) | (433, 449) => 0.82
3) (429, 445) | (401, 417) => 1.03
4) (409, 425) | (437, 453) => 0.93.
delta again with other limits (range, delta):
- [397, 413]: 15.3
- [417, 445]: 5.3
